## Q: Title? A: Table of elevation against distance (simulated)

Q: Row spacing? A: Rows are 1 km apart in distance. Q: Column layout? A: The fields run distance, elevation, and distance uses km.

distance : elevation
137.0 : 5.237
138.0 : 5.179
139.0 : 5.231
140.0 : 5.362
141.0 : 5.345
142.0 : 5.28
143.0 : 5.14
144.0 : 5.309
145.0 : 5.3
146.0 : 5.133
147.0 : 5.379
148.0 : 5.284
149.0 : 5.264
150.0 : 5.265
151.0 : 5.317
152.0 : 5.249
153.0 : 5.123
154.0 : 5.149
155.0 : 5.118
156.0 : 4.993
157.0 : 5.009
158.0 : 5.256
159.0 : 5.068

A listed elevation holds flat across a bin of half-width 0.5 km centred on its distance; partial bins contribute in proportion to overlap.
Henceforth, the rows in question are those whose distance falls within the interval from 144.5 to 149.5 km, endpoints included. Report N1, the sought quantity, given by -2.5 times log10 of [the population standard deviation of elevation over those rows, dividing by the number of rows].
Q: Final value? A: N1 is 2.75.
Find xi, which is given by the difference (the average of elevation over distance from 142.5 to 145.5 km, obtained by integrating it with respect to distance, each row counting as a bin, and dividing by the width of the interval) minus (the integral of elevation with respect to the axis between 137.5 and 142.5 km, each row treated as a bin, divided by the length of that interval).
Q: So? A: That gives -0.03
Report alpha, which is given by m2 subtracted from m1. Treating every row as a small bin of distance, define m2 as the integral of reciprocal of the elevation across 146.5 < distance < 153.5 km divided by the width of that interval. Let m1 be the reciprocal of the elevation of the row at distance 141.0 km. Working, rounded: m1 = 0.187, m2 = 0.190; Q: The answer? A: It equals -0.003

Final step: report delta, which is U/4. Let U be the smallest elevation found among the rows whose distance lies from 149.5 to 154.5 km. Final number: 1.281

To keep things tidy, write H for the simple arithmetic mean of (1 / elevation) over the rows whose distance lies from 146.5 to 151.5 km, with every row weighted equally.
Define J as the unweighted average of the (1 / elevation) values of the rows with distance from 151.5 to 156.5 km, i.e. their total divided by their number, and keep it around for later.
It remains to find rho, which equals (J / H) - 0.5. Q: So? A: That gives 0.53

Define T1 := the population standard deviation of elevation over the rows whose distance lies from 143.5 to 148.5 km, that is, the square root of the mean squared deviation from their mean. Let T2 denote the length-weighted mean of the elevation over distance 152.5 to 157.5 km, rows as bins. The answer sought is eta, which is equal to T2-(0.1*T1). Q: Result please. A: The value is 5.07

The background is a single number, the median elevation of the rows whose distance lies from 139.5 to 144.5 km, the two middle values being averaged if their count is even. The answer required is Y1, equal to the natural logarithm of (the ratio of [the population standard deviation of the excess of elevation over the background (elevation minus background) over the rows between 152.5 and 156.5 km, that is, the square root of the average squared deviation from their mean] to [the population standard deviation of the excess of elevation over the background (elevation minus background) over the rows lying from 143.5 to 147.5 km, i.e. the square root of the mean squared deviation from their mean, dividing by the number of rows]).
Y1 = -0.4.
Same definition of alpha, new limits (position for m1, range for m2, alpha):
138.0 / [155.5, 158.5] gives -0.004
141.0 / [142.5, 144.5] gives -0.004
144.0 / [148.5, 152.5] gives -0.001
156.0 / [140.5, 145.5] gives 0.011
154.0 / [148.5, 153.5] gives 0.003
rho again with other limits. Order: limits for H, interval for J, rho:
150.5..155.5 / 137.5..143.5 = 0.49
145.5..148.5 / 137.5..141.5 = 0.50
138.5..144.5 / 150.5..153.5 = 0.51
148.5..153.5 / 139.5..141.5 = 0.48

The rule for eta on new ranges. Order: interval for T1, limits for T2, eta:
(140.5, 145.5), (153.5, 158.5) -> 5.10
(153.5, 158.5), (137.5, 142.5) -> 5.27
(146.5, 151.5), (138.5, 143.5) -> 5.27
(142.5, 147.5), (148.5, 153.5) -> 5.23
